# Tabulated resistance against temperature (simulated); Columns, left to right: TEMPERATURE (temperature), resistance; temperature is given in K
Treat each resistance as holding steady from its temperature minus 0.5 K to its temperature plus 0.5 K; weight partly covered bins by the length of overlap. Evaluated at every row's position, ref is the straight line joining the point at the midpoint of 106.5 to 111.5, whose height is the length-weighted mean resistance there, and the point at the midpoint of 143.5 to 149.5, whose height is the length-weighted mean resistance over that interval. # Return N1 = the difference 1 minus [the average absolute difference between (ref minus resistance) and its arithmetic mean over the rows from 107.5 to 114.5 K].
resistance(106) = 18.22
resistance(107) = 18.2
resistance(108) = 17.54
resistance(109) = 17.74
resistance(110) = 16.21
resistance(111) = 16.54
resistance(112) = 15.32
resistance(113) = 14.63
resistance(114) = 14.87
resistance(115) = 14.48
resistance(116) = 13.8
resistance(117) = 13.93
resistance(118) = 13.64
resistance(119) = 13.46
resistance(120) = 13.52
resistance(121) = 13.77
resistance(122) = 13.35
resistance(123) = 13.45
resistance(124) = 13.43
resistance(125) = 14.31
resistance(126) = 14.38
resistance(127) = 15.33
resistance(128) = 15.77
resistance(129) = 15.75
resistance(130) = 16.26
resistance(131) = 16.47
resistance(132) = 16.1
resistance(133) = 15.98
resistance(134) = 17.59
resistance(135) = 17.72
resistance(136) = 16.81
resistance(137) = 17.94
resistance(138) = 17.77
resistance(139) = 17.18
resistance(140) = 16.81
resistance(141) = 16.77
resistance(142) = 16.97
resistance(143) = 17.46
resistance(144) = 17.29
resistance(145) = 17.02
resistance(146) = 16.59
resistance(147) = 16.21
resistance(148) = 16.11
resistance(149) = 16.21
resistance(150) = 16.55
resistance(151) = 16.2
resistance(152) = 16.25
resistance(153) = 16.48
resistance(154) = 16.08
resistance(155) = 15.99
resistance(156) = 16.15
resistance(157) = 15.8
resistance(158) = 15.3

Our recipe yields 0.02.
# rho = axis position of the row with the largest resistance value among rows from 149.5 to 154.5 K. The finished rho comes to 150 K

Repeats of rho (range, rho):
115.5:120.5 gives 117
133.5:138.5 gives 137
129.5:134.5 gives 134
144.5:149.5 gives 145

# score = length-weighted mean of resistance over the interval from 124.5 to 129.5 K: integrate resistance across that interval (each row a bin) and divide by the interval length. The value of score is 15.1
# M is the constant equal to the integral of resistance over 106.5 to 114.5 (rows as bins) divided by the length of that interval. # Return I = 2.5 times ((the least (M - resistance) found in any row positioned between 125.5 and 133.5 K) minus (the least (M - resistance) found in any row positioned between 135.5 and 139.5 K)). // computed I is 4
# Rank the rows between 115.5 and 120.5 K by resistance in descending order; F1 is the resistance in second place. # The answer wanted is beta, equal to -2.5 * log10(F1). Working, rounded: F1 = 13.8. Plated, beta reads -2.85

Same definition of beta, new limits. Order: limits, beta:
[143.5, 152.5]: -3.08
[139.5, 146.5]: -3.09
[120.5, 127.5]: -2.89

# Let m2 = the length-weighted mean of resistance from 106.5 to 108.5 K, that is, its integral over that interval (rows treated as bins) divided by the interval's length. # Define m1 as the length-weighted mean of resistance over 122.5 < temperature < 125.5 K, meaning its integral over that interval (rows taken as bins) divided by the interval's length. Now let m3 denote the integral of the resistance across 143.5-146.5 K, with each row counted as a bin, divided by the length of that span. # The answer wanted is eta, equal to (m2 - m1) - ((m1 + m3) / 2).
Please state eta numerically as -11.2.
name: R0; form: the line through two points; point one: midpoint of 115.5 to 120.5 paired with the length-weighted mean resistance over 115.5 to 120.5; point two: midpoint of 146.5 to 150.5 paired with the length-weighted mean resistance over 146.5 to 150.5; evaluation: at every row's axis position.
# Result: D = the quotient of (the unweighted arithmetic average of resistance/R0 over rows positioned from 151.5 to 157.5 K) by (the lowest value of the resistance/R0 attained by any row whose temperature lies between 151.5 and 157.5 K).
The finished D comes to 1.03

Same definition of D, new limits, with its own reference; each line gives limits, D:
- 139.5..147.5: 1.06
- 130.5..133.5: 1.02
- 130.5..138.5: 1.06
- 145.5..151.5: 1.02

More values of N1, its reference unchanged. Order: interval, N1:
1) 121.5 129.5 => 0.11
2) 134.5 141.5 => 0.57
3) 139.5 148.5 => 0.67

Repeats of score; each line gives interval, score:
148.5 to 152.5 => 16.3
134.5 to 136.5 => 17.3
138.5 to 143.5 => 17.0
